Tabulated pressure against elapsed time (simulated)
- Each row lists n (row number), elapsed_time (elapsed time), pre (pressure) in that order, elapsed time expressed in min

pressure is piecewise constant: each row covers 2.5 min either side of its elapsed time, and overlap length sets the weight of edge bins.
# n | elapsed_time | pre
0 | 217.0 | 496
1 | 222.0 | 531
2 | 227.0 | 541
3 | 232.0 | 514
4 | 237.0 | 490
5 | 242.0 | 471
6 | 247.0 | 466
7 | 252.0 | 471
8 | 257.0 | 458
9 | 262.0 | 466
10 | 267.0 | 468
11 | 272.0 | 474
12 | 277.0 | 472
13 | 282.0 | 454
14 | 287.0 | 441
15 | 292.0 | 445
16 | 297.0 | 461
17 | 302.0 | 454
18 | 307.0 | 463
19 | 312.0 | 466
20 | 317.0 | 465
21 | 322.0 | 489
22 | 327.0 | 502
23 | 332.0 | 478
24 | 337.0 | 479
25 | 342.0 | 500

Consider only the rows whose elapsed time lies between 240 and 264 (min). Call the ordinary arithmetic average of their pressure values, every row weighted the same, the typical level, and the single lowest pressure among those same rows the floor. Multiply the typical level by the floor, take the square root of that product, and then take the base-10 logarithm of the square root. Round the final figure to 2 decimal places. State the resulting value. 2.66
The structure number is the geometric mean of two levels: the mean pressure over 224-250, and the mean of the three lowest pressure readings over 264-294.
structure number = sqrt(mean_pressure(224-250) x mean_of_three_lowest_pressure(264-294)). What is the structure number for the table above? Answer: 471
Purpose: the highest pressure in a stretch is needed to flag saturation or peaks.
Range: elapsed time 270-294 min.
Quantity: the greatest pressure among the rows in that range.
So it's 474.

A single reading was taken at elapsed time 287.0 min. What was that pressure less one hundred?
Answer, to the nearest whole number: 341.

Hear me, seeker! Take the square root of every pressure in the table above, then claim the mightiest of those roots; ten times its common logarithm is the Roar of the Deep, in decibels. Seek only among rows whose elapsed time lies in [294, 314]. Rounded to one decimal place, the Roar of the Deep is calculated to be 13.3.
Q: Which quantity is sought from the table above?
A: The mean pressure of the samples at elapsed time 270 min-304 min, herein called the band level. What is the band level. 457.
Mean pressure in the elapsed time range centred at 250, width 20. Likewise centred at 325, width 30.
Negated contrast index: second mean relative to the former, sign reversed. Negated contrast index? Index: -1.03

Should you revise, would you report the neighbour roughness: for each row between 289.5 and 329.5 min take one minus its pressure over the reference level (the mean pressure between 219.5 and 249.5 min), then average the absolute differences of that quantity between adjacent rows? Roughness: 0.0208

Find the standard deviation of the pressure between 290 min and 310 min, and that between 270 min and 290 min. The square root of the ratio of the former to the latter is 0.72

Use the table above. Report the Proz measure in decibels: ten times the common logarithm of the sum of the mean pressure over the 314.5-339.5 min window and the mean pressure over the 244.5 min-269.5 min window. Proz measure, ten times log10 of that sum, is 29.8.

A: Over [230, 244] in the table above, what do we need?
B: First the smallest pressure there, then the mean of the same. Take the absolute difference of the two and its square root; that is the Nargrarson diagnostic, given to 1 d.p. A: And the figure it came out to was 4.5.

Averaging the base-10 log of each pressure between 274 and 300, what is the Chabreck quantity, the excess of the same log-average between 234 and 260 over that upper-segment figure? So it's 0.016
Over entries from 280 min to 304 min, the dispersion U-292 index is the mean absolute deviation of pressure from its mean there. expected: 6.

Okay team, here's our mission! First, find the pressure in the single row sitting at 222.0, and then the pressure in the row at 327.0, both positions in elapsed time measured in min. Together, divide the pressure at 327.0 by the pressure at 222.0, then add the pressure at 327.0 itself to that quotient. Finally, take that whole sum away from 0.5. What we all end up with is -502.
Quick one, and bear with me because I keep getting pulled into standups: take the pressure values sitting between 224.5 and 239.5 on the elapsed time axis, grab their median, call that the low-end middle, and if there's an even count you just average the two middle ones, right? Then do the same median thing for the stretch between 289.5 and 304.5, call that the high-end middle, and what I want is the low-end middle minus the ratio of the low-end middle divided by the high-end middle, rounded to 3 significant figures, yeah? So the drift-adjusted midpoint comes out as 513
